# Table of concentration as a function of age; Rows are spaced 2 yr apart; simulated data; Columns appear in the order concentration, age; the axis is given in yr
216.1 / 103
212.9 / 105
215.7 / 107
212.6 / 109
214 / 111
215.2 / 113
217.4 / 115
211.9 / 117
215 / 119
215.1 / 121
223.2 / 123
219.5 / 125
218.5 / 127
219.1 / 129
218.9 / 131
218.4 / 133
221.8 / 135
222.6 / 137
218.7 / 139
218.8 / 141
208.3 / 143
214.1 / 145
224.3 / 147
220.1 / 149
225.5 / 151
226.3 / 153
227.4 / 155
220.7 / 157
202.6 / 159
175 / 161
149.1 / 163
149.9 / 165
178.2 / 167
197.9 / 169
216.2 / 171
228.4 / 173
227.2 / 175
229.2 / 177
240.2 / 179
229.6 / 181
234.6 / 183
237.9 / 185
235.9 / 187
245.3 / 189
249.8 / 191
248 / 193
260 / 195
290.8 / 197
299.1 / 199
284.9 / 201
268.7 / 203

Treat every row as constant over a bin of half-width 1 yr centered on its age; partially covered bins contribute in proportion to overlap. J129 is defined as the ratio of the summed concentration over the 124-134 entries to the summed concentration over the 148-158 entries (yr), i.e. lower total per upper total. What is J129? 0.98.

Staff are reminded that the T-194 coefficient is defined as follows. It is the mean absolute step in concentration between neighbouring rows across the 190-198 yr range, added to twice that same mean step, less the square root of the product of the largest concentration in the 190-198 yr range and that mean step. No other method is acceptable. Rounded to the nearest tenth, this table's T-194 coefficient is -21.2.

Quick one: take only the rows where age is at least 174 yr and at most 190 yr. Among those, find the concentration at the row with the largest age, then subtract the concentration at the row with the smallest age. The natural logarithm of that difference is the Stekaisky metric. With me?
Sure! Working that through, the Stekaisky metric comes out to 2.9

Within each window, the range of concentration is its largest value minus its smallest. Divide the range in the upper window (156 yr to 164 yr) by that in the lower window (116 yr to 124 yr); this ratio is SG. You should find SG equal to 6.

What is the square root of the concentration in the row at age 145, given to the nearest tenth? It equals 14.6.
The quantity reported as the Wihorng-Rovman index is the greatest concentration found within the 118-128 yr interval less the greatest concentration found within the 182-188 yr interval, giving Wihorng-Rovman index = -15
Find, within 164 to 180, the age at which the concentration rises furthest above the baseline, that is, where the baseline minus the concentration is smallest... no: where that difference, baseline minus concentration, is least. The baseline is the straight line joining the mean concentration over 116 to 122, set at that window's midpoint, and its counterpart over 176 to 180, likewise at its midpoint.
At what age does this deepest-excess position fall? 179 yr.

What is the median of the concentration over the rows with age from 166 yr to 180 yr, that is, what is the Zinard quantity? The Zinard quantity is 227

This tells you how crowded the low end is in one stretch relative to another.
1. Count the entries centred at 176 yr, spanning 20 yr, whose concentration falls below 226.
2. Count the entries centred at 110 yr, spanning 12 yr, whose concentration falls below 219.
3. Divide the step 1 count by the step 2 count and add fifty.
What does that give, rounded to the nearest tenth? 50.5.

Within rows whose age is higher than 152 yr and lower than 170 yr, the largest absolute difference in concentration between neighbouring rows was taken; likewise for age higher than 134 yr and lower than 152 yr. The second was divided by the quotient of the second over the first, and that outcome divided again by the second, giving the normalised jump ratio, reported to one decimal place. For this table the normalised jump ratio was 2.7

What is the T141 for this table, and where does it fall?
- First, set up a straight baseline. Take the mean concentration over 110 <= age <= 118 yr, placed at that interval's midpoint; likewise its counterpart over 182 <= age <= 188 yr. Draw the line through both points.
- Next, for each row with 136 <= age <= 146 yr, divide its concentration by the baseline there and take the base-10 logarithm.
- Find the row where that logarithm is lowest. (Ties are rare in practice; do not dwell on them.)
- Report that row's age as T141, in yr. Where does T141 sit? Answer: 143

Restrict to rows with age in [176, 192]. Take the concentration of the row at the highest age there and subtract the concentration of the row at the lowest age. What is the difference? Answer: 21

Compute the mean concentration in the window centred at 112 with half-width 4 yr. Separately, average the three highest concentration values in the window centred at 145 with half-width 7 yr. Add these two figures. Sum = 438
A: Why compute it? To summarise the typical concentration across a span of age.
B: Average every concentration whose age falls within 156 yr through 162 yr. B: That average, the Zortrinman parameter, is 199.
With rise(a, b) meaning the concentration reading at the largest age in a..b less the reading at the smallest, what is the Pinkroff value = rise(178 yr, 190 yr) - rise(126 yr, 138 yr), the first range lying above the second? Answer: 1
